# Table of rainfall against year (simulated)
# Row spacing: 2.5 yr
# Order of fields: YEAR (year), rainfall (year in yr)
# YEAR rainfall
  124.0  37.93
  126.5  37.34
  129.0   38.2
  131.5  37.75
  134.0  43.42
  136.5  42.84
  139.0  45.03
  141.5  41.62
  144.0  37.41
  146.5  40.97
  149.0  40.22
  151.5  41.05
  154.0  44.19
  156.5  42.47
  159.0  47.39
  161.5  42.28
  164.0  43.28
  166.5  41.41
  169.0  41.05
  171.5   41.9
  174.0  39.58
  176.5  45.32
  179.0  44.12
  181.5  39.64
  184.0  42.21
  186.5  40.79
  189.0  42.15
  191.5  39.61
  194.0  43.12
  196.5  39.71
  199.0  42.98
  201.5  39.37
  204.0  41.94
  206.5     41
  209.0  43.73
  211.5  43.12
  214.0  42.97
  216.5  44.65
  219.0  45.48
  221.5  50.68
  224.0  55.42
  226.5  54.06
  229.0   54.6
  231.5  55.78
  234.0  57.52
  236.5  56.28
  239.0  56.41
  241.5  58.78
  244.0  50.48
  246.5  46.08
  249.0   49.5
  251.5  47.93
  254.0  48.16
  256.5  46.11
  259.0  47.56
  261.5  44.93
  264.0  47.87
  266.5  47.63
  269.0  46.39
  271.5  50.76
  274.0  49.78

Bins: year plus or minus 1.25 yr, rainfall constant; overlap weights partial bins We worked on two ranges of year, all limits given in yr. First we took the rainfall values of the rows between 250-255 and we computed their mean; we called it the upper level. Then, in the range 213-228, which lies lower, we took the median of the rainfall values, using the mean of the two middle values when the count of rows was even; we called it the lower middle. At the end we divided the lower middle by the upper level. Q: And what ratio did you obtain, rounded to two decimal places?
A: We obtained 1.00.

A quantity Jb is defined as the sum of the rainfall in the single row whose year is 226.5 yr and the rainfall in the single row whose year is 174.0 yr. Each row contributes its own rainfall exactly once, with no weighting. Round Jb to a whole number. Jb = 94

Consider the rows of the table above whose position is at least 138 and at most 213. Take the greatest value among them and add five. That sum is 52.4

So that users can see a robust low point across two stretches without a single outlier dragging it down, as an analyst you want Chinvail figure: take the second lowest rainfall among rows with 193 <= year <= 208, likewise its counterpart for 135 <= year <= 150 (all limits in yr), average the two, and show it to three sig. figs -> 40.0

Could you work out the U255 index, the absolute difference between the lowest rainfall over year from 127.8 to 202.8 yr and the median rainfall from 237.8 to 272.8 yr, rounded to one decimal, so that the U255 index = 10.5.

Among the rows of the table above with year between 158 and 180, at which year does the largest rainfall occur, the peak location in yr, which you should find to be 159.0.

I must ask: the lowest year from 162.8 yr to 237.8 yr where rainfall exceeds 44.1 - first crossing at 176.5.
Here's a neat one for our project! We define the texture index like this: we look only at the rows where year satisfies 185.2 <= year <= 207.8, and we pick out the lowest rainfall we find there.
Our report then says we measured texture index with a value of 39.37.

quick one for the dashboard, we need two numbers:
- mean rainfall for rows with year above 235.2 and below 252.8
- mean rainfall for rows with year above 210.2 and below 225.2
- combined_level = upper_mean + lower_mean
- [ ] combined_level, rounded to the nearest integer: 99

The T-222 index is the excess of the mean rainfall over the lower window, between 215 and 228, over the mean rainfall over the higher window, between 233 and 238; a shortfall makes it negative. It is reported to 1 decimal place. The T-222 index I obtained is -6.8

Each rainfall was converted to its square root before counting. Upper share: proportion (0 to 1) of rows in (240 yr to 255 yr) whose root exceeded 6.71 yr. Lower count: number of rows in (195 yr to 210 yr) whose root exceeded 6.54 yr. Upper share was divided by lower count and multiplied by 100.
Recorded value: 50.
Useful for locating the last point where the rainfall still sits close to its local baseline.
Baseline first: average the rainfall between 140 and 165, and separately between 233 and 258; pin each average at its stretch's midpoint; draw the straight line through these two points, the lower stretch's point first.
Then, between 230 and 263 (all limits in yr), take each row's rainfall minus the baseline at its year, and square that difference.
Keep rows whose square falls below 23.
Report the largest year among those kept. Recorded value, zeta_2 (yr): 254.0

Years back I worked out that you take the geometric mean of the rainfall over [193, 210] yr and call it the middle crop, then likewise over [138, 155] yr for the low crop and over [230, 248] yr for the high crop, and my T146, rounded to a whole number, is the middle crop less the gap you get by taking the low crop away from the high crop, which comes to 29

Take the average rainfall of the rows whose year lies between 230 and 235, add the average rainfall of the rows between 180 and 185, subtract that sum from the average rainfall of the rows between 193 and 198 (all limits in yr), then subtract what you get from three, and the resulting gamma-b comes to 59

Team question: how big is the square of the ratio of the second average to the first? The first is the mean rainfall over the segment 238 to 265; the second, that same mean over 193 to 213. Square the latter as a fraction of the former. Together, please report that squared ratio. 0.72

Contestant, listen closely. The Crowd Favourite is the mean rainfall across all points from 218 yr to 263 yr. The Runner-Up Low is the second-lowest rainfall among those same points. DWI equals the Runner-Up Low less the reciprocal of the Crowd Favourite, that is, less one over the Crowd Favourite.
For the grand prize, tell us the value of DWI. 45.5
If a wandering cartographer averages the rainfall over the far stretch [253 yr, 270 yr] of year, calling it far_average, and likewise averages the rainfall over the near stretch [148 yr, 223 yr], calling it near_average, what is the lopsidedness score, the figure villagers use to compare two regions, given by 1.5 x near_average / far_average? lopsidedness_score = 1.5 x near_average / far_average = 1.36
